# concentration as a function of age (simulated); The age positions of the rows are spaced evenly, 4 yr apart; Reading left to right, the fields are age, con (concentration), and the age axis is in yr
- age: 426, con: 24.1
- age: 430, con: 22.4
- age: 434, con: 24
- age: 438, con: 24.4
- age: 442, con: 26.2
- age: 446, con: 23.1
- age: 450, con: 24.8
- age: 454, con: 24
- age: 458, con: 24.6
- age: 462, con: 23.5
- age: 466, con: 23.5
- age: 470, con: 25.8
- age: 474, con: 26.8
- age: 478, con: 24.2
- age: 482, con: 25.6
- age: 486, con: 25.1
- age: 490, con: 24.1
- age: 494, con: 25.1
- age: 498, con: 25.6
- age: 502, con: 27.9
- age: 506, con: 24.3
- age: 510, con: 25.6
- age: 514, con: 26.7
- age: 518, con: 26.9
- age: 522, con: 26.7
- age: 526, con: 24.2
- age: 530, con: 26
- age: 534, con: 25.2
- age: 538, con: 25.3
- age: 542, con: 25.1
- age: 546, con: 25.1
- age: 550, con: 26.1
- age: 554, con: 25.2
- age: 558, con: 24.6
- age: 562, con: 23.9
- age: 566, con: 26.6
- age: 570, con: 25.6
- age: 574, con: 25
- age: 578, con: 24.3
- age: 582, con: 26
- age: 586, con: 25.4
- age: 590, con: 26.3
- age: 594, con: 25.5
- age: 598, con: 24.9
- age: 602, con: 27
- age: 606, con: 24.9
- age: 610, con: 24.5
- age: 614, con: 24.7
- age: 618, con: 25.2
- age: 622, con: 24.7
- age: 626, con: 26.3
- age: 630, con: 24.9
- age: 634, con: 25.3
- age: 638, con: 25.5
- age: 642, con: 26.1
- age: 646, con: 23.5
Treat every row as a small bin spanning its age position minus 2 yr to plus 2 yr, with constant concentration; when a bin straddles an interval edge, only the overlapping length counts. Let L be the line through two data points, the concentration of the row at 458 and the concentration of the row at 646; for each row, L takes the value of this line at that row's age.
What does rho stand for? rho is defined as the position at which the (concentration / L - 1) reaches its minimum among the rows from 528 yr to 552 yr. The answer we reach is 542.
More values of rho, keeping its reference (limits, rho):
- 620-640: 622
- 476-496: 490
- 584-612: 610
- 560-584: 562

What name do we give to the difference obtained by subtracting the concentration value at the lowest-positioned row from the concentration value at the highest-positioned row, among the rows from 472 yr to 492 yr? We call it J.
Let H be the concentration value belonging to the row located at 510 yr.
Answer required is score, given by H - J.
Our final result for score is 28.3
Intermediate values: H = 25.6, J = -2.7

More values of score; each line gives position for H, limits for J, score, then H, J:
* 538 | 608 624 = 25.1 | 25.3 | 0.2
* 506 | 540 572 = 23.8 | 24.3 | 0.5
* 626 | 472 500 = 27.5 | 26.3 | -1.2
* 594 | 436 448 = 26.8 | 25.5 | -1.3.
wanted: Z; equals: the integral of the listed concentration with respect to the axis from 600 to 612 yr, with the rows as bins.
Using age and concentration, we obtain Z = 306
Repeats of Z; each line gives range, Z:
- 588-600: 307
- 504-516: 306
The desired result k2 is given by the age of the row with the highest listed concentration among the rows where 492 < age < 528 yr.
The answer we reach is 502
